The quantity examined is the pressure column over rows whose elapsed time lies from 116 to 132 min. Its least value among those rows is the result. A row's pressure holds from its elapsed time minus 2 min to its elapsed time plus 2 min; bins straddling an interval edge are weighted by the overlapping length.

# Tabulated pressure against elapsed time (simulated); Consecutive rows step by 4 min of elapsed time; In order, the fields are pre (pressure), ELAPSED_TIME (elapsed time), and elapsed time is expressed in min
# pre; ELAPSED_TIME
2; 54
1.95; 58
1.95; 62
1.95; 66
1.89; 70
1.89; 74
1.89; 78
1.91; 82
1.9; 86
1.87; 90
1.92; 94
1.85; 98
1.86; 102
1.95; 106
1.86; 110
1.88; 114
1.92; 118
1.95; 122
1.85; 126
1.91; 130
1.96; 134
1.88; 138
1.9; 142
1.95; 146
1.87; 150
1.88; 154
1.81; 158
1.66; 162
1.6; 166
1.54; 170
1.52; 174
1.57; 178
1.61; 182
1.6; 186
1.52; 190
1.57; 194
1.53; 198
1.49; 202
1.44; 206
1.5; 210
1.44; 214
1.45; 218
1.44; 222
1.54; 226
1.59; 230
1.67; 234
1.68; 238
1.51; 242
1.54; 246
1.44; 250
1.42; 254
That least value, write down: 1.85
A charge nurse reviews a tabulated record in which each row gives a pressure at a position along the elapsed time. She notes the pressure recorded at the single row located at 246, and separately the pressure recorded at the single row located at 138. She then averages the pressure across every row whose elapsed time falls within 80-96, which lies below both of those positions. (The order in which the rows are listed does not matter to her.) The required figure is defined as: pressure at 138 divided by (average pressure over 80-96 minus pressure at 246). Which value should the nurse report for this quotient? 5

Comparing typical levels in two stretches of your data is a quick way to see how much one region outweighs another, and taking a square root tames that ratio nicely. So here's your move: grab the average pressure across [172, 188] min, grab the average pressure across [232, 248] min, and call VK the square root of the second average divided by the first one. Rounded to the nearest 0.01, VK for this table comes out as 1.01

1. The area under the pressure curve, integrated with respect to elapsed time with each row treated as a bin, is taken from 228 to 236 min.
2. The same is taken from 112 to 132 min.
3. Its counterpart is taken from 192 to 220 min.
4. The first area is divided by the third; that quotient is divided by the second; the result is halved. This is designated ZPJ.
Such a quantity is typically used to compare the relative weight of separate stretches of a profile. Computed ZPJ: 0.004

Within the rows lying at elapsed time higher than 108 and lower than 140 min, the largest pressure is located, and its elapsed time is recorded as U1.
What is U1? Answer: 134 min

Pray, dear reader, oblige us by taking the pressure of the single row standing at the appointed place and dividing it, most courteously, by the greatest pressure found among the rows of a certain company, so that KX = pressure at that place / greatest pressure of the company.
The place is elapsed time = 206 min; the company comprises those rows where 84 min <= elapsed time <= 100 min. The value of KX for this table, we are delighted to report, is 0.75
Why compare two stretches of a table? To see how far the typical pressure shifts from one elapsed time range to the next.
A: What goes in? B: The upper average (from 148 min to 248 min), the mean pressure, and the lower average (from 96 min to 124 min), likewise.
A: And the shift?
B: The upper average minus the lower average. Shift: -0.31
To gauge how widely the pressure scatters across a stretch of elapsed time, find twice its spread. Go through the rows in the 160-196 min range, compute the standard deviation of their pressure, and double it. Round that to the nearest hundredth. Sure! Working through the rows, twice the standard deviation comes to 0.09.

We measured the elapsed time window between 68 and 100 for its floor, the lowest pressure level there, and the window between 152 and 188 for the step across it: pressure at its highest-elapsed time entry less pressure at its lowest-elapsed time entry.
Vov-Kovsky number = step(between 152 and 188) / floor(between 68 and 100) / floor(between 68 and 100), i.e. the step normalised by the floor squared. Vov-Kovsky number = -0.08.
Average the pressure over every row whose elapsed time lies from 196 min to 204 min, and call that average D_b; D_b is 1.51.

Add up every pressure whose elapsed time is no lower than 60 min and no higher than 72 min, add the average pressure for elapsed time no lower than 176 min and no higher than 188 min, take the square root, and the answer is 2.717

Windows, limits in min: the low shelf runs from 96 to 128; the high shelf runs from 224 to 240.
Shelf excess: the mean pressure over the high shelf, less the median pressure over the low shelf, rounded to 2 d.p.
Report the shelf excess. -0.25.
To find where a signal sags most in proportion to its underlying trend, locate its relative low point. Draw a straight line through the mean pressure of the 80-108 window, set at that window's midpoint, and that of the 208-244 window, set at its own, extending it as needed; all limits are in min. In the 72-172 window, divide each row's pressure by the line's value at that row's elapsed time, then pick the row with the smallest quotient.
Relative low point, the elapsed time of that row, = 170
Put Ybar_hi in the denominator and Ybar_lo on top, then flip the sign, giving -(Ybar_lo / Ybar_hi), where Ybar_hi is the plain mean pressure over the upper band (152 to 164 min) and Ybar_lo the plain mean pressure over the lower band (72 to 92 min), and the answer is -1.06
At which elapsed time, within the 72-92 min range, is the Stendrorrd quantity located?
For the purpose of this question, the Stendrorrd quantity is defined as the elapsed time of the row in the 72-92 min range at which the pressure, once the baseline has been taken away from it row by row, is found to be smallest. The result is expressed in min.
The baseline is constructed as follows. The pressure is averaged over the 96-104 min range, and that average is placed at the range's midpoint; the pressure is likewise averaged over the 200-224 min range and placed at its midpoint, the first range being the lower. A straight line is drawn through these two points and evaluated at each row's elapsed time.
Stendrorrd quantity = 74 min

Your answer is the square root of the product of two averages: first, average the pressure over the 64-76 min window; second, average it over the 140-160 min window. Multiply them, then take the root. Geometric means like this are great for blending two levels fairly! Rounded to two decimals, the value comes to 1.90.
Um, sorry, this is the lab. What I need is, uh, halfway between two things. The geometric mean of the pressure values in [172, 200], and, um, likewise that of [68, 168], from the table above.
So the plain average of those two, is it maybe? 1.72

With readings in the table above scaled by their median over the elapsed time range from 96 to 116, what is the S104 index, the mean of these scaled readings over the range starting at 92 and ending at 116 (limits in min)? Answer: 1.014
